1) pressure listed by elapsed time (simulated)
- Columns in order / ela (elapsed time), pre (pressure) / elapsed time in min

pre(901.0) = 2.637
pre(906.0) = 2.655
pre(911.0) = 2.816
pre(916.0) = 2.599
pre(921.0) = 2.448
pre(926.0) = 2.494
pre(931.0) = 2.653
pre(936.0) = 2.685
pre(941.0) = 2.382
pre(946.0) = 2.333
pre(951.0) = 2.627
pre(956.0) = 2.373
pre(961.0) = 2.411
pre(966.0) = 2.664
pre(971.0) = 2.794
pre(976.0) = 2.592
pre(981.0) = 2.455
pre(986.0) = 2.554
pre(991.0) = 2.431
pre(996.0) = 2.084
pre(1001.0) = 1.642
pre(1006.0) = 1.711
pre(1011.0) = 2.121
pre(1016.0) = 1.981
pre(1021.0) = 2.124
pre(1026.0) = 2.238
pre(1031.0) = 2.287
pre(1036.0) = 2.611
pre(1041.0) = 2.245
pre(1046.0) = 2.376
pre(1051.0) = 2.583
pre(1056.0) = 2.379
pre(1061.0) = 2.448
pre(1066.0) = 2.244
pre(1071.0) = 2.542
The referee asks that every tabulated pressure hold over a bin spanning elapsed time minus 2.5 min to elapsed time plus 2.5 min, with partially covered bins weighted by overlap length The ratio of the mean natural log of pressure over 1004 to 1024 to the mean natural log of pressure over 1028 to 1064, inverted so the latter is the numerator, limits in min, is 1.3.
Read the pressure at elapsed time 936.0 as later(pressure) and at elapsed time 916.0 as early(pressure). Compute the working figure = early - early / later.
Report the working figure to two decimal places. 1.63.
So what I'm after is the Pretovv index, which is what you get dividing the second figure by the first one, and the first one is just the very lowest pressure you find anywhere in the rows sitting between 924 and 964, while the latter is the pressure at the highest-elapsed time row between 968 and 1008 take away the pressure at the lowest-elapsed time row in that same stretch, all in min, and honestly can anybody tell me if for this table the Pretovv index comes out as -0.46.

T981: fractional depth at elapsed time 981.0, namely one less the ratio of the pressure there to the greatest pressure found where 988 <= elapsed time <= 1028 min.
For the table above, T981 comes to -0.01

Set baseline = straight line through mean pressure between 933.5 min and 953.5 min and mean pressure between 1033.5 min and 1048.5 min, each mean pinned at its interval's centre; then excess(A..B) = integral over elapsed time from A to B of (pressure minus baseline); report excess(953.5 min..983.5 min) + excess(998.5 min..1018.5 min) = -10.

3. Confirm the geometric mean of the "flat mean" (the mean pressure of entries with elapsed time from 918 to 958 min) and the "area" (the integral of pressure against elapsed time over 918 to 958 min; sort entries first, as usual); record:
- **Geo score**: 15.8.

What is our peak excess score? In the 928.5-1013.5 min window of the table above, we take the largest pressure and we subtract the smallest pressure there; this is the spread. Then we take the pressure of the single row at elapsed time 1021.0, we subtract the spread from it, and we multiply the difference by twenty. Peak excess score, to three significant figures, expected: 19.4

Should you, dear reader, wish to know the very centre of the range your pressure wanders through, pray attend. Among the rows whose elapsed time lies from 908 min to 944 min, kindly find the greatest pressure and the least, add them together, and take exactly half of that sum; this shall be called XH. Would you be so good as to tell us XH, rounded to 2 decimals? 2.60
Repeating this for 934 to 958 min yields 2.51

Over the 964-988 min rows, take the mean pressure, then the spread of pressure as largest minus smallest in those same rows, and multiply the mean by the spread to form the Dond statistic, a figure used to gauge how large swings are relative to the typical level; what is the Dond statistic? 0.89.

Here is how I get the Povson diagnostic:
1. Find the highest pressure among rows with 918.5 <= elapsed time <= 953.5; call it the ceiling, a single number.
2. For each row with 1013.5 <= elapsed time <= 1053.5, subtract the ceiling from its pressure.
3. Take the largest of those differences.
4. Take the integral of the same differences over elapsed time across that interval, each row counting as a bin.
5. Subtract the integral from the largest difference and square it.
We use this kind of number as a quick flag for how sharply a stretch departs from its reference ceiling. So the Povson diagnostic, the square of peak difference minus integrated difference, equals 228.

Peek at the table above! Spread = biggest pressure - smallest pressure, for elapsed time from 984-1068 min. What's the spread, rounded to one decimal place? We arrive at 1.0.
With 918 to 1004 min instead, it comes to 1.2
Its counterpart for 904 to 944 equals 0.4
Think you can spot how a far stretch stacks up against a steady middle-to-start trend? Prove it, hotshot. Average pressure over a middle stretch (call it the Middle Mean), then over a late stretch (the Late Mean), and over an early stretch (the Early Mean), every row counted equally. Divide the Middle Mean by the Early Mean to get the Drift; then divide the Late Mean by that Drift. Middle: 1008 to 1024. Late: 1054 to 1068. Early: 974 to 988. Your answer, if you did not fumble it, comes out 2.9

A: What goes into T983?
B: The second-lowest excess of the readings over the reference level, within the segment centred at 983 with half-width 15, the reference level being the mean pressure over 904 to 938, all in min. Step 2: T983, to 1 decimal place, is -0.2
